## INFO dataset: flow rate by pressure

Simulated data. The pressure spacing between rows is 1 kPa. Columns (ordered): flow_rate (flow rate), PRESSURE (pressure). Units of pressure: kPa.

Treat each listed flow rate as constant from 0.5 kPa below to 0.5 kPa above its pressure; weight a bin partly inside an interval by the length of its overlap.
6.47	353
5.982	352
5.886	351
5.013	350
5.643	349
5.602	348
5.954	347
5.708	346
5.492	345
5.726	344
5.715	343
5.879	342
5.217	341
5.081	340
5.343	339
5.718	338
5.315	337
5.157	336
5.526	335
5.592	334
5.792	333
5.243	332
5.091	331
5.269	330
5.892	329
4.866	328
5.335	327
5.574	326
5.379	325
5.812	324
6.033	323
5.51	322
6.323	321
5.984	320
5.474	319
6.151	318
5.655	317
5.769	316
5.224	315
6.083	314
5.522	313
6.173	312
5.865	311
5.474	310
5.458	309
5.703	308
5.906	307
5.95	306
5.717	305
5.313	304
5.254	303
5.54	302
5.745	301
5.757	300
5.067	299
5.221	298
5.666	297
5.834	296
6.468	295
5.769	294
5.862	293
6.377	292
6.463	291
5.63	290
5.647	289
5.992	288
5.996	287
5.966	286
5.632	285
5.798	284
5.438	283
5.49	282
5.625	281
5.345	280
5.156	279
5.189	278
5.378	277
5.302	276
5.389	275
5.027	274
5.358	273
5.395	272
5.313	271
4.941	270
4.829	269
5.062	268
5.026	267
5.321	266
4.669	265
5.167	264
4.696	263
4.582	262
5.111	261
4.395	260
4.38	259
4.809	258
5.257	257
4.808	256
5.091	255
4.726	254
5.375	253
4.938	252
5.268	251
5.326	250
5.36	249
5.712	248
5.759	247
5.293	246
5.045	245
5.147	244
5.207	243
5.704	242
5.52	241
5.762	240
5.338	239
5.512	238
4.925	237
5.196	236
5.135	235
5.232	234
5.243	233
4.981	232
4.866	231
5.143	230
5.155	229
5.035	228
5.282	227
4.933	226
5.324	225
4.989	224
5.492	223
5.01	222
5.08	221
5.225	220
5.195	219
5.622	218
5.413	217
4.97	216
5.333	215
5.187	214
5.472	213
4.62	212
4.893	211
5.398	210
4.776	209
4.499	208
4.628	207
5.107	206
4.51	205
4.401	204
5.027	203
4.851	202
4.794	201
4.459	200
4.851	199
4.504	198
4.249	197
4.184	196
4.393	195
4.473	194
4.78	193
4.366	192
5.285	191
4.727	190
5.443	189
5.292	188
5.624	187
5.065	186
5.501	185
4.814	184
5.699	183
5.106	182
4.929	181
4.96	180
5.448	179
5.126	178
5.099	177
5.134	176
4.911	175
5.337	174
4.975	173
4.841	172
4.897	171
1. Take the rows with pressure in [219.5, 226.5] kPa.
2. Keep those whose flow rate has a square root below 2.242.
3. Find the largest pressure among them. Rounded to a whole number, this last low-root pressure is 226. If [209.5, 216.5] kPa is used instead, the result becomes 216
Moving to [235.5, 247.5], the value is 237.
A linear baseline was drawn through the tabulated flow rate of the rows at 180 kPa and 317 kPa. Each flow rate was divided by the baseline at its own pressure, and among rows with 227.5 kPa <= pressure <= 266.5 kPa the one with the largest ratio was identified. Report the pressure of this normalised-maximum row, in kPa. 240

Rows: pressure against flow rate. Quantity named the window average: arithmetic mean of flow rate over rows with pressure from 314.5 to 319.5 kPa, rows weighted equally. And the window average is 5.65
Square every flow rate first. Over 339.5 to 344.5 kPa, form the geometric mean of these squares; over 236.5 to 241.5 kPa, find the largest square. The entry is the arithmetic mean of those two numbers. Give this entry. 32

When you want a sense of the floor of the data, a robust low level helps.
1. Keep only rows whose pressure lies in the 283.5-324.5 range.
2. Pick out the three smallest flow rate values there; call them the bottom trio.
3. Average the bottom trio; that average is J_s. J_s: 5.17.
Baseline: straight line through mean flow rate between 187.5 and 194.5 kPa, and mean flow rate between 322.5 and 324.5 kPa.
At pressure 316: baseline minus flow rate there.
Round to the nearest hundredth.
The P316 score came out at 0.10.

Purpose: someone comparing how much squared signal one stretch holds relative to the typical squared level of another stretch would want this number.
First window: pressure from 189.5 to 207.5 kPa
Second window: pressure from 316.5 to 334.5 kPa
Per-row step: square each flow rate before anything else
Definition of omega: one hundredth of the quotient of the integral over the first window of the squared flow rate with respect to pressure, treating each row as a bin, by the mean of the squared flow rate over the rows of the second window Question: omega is 0.123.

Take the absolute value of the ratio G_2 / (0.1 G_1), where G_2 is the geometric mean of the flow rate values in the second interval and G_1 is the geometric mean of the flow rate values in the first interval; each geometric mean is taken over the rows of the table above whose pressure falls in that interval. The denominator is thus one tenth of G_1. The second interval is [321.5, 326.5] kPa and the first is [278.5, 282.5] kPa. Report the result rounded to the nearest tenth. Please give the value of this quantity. 10.5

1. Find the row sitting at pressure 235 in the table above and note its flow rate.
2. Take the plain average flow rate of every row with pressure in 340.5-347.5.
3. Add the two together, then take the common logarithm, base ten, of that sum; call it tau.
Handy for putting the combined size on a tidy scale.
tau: 1.03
